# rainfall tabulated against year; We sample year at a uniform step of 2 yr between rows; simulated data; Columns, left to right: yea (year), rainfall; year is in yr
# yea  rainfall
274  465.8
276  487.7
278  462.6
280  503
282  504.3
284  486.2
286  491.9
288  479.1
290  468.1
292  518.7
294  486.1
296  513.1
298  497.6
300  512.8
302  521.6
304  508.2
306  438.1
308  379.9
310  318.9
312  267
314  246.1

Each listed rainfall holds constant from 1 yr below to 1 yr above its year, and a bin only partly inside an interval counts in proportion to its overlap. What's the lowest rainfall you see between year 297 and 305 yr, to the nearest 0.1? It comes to 497.6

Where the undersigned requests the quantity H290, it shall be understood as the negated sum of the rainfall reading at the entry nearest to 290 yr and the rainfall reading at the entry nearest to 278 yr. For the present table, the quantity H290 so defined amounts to -931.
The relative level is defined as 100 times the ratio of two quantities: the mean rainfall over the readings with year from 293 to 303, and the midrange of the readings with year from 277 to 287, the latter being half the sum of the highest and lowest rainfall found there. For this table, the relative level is 105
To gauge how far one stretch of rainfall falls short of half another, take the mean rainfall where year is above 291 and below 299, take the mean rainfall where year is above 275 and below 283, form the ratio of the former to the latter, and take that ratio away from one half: -0.530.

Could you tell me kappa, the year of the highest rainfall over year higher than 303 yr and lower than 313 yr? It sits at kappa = 304 yr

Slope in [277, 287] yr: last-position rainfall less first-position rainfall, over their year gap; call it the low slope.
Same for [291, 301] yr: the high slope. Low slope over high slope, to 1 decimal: -5.0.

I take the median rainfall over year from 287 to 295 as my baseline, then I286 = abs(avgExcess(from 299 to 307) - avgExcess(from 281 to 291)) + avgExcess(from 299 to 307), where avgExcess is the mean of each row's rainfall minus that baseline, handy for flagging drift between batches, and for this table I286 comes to 22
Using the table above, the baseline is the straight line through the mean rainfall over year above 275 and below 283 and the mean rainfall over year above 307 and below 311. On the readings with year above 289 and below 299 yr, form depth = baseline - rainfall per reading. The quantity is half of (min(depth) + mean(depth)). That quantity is -90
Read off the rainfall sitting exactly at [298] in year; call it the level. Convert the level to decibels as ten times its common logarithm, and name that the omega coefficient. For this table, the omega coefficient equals 27.0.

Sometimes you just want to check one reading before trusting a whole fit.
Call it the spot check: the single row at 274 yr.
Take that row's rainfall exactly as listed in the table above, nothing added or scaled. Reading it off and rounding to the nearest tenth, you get 465.8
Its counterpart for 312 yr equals 267.0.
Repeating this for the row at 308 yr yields 379.9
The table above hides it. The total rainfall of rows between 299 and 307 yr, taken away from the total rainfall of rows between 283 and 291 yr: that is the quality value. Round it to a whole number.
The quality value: -55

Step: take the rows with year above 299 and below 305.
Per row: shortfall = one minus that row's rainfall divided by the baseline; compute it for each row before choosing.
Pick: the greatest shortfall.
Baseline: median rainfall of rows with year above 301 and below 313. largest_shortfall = -0.24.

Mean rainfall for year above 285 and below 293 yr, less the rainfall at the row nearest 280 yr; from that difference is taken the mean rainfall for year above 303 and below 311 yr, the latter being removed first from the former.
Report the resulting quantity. -425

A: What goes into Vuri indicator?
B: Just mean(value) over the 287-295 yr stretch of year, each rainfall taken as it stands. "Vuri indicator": 488.0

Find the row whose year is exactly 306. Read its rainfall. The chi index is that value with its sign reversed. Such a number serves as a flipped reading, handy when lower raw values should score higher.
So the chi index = -438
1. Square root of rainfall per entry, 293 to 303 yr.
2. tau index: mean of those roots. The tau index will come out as 22.5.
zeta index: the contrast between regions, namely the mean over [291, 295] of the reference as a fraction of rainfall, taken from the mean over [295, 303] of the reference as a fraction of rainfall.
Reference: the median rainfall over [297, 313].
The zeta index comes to -0.017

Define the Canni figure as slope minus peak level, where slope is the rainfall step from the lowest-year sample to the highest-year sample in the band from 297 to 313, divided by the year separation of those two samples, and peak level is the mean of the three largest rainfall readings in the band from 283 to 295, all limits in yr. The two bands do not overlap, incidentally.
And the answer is -515.4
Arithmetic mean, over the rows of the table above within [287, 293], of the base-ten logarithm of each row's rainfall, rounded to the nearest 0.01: 2.69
